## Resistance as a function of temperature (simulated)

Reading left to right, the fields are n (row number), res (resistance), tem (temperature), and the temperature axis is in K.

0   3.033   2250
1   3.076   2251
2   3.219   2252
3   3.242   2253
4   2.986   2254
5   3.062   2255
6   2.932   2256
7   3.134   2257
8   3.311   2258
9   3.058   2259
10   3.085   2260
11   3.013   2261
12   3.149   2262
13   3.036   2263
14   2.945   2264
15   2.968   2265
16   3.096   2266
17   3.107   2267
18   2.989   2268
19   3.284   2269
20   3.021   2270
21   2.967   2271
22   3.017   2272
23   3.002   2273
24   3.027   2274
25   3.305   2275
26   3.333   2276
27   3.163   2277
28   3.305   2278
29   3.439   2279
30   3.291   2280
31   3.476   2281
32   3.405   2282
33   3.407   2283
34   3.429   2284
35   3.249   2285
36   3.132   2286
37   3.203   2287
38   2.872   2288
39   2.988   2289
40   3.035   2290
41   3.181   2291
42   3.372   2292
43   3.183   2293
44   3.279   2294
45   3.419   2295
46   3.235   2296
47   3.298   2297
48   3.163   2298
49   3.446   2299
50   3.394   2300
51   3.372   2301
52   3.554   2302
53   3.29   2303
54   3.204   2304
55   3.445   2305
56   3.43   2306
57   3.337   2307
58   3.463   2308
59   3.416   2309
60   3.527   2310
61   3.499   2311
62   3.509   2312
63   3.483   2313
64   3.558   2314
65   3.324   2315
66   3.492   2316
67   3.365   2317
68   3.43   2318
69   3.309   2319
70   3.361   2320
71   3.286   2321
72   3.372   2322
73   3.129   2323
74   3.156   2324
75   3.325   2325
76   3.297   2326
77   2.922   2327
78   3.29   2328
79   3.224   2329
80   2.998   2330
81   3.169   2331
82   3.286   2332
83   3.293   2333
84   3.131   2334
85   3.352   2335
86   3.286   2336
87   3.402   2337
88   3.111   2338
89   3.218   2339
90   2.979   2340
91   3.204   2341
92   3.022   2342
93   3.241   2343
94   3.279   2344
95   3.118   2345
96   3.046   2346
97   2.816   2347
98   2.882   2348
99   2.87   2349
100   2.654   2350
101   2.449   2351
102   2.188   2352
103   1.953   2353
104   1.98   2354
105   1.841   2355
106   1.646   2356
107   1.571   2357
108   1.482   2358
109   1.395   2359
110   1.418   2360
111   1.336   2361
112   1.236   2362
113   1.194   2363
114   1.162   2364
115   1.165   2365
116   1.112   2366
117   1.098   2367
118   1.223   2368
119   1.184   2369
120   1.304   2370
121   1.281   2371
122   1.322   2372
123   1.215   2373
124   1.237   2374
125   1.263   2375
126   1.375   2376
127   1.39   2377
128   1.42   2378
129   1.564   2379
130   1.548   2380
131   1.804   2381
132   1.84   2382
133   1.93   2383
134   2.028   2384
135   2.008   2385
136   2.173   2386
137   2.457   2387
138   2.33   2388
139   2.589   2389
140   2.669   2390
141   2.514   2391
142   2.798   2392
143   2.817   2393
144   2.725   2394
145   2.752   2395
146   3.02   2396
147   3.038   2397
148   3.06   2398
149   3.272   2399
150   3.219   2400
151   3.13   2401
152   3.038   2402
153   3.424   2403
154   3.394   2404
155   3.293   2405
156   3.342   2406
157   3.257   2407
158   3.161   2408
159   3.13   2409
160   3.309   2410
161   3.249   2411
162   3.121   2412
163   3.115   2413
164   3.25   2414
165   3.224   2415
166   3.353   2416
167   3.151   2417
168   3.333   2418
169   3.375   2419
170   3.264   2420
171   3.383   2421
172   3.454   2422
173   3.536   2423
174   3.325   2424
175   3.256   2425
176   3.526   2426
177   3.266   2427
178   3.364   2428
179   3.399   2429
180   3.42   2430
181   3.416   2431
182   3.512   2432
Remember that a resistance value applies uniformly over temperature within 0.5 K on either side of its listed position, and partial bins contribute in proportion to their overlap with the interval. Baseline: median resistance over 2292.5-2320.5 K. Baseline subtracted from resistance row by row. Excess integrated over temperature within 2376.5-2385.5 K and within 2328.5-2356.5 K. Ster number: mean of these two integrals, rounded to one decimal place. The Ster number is -14.9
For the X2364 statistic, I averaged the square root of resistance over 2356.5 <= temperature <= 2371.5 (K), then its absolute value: 1.1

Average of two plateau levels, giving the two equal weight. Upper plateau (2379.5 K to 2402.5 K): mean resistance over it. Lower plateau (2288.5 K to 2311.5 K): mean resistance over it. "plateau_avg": 2.94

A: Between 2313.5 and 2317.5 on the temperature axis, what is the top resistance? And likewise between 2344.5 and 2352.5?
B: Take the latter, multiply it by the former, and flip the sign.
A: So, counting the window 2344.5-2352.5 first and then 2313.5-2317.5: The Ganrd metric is -11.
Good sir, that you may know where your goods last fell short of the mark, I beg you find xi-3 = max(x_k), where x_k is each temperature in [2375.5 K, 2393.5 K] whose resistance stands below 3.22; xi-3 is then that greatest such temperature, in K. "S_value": 2393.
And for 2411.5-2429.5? 2417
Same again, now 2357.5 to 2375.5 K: 2375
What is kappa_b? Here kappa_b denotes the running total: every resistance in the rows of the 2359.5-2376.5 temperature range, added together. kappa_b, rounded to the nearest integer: 21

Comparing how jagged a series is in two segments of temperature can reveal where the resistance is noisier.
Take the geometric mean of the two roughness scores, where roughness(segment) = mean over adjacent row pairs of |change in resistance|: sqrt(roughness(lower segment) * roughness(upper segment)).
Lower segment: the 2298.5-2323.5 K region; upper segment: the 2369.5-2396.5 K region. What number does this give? 0.107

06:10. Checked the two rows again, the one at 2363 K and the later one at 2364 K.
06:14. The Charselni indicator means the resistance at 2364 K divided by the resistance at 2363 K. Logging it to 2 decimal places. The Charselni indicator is 0.97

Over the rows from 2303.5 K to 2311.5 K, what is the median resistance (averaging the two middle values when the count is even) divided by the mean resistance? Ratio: 1.01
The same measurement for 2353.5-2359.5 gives 0.97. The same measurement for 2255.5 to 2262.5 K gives 1.00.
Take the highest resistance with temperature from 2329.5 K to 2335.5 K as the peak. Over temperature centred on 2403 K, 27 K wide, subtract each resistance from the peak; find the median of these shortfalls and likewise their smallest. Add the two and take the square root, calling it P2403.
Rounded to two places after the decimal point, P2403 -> 0.39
